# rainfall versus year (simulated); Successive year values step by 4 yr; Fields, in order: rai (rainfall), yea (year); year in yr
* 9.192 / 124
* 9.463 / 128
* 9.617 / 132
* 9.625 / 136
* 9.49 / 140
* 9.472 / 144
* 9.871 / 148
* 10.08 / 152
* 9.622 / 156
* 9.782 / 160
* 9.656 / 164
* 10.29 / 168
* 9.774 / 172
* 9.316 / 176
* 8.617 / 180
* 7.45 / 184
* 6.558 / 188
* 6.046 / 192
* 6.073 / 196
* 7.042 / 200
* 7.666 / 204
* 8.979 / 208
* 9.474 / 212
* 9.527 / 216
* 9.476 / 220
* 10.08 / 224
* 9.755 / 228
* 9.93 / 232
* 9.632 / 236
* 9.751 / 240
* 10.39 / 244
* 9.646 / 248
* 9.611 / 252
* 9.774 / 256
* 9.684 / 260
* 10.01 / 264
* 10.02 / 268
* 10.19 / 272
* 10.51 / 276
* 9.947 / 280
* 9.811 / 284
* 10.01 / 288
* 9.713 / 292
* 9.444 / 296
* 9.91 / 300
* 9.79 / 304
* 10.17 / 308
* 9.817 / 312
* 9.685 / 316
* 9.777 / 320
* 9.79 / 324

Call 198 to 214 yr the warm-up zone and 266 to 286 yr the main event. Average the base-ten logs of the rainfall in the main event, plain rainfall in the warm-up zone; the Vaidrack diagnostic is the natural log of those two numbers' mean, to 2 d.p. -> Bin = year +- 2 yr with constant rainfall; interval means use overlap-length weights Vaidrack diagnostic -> 1.54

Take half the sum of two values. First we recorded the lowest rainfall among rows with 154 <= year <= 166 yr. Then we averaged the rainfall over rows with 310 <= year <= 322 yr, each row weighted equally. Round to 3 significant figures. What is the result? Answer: 9.69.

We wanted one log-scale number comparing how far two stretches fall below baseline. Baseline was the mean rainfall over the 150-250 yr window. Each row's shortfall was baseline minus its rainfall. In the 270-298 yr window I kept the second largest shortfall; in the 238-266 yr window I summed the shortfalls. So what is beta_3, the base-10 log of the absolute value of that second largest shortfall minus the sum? 0.72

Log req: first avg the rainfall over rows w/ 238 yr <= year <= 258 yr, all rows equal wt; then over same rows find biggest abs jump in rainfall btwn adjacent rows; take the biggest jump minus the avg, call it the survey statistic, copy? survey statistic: -9.1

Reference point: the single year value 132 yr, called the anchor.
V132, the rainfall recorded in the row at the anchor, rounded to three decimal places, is 9.617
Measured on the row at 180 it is 8.617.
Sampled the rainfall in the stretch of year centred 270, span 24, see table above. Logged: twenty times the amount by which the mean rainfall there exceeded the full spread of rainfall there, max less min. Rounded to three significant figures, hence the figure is 185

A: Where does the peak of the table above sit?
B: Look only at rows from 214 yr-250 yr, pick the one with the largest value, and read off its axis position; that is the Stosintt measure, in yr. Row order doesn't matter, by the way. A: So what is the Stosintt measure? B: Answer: 244 yr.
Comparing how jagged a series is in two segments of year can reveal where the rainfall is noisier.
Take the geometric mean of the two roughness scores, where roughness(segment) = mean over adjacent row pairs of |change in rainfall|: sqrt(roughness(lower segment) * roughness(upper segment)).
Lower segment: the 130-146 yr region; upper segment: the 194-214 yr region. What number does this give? 0.21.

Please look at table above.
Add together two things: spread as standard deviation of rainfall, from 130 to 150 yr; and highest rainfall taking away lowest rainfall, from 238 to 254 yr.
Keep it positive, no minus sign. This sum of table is 0.9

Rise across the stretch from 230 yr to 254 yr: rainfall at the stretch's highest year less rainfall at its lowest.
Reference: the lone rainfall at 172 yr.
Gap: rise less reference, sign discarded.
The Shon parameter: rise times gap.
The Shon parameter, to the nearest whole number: -3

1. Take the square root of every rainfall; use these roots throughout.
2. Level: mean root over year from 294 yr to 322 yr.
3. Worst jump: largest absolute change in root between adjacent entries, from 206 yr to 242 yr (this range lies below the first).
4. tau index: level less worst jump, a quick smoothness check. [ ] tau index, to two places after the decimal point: 3.03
